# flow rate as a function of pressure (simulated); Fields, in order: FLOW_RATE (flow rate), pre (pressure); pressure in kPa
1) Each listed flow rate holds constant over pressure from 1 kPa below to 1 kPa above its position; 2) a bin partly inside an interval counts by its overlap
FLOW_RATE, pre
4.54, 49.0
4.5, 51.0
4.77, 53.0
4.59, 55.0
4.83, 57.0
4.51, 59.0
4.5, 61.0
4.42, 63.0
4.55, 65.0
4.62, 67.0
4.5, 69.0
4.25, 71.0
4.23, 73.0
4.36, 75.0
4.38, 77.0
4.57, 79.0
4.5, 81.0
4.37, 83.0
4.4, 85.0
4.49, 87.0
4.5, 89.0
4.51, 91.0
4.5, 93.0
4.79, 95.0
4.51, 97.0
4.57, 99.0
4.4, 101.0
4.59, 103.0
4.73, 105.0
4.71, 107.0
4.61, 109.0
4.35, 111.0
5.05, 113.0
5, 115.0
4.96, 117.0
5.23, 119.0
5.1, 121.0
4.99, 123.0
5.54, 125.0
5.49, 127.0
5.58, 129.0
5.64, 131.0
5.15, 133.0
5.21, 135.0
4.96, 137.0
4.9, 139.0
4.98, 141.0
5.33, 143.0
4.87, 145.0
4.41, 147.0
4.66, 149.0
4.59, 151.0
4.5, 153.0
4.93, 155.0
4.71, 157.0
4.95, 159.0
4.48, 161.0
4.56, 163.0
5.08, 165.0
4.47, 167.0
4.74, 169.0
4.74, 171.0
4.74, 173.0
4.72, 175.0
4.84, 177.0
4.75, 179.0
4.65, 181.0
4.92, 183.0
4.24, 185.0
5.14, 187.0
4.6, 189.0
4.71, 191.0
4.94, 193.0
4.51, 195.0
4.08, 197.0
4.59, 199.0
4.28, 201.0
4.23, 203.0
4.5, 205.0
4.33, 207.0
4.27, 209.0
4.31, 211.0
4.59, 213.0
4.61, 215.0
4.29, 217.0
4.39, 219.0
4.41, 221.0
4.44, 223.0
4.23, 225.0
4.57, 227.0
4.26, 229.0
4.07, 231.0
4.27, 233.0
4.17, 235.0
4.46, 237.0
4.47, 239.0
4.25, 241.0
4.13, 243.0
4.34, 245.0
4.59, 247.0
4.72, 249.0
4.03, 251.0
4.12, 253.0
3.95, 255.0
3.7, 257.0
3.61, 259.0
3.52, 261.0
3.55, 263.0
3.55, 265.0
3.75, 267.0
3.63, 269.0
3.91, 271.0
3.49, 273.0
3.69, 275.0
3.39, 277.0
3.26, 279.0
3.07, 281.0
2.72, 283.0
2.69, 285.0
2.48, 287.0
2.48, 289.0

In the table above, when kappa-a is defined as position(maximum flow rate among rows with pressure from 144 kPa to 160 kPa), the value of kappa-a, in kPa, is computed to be 159.0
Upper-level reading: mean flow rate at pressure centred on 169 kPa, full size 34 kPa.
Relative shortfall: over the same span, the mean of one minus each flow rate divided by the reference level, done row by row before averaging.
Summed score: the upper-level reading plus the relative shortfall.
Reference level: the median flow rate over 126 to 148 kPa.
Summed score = 4.79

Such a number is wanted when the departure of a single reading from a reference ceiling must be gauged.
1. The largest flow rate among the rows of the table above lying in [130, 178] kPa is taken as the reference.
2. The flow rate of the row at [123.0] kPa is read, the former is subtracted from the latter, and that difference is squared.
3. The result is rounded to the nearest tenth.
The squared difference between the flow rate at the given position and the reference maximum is 0.4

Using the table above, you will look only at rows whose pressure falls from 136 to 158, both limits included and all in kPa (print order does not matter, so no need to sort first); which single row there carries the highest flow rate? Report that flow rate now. 5.33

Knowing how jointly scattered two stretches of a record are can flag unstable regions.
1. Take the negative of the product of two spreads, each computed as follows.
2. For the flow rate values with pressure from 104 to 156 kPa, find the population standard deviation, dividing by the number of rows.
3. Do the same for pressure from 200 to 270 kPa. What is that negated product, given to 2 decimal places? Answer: -0.12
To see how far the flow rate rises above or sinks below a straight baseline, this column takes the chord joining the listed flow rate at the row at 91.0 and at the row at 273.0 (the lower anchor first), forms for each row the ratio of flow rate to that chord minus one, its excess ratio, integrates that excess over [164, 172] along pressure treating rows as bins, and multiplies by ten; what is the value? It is 13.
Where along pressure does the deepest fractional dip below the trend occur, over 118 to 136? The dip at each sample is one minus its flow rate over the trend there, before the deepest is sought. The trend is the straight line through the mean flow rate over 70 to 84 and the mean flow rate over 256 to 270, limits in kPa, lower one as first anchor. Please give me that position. 123.0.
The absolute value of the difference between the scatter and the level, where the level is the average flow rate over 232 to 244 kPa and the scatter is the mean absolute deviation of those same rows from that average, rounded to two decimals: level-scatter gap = 4.18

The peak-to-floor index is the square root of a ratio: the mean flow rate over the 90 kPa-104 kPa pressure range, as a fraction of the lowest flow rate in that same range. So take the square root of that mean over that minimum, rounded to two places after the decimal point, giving 1.02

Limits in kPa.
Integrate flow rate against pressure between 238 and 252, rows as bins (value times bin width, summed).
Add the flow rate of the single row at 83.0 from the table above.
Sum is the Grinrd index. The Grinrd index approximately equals 65.4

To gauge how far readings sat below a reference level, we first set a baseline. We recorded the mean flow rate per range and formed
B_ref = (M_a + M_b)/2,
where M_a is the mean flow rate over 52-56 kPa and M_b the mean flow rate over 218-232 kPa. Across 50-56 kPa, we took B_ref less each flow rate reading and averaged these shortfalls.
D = -0.1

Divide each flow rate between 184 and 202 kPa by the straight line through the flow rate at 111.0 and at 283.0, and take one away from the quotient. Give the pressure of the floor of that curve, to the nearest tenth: 197.0 kPa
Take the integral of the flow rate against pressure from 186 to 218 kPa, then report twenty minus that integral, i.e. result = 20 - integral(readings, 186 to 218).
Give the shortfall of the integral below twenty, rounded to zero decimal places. -124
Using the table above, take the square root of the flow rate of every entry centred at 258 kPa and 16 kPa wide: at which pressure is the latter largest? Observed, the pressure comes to 253.0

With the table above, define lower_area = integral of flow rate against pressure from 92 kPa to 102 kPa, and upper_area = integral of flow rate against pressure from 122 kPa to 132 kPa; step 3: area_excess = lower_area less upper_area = -9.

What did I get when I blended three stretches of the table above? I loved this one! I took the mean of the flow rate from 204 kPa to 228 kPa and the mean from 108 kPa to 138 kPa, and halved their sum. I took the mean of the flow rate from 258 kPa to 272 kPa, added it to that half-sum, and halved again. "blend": 4.21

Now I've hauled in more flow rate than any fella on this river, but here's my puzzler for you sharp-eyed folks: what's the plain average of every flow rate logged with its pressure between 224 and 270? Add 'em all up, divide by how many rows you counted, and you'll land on 4.08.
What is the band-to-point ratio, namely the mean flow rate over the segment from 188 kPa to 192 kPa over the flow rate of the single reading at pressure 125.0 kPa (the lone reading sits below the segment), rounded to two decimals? 0.84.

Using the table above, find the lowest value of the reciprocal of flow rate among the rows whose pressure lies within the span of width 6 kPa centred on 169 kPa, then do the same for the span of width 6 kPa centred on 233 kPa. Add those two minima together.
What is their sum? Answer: 0.445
